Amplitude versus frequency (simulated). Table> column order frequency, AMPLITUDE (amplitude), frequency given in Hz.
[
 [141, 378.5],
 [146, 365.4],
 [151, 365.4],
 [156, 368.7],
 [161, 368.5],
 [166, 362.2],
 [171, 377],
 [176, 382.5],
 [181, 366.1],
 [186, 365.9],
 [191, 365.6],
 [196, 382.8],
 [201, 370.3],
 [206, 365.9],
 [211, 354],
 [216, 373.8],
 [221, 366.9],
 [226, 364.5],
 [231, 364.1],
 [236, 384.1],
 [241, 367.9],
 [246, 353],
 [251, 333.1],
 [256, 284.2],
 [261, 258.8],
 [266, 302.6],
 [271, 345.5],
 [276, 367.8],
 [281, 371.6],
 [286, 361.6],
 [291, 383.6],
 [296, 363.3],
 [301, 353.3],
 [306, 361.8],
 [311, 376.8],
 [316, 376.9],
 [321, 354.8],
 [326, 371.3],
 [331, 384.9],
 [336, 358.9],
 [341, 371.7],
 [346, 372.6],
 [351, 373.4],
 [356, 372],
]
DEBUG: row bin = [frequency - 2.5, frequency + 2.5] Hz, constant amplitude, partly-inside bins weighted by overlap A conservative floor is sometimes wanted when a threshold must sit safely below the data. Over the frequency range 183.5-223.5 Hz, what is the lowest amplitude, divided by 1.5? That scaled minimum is 236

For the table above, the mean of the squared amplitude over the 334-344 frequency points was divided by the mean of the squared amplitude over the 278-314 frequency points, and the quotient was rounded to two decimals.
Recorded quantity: 0.99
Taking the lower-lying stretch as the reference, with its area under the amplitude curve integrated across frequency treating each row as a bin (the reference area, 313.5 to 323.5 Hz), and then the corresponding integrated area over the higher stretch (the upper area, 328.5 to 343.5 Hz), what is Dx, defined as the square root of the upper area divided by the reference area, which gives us 1.23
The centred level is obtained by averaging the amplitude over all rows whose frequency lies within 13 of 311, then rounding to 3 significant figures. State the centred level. 365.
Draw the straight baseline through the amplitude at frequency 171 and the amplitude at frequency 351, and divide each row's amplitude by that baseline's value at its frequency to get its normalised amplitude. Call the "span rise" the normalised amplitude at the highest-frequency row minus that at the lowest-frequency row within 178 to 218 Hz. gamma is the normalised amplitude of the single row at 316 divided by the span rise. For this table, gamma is 45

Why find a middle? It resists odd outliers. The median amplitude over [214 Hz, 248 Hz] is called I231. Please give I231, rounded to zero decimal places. 367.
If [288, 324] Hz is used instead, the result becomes 363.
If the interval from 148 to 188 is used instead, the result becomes 367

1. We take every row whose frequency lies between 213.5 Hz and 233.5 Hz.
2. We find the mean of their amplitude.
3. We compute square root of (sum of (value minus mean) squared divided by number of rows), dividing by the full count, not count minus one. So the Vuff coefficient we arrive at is 3.9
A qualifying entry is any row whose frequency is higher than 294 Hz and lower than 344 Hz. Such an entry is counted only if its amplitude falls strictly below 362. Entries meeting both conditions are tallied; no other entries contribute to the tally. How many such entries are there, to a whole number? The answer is 4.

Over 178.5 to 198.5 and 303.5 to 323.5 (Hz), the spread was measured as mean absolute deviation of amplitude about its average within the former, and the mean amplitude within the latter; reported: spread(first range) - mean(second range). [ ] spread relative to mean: -361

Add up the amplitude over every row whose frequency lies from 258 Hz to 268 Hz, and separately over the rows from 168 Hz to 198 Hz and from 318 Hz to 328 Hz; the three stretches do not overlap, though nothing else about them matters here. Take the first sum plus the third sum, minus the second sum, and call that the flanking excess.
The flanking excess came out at -952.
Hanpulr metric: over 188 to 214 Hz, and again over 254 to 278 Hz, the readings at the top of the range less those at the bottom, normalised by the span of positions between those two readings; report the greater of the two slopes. 4.2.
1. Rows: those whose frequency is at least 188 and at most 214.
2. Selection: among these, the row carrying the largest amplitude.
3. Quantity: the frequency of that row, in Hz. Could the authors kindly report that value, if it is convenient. 196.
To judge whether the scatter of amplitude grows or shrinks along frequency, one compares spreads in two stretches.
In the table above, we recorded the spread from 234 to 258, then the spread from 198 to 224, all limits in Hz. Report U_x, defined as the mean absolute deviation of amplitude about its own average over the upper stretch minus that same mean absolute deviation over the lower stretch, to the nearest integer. 24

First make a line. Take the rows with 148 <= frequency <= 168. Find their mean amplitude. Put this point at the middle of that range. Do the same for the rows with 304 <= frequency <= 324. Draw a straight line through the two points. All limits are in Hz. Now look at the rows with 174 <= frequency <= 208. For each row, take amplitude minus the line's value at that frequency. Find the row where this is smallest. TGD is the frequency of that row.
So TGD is 191 Hz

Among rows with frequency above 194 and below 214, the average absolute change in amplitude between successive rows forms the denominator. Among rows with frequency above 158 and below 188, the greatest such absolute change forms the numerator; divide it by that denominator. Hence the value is 1.71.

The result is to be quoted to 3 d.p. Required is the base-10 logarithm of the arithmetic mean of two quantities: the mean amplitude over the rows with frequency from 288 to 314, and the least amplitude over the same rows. 2.557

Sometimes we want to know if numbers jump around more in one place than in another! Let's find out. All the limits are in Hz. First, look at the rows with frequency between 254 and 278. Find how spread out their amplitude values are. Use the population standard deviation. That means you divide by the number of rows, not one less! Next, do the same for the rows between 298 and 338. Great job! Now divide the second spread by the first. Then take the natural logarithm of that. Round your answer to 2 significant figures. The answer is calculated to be -1.3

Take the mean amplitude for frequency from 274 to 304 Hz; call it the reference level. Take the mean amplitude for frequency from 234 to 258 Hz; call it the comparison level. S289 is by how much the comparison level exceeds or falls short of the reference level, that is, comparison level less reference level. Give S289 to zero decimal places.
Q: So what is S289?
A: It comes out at -22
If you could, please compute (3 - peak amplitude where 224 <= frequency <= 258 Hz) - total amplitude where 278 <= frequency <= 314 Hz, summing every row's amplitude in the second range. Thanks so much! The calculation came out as -2953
